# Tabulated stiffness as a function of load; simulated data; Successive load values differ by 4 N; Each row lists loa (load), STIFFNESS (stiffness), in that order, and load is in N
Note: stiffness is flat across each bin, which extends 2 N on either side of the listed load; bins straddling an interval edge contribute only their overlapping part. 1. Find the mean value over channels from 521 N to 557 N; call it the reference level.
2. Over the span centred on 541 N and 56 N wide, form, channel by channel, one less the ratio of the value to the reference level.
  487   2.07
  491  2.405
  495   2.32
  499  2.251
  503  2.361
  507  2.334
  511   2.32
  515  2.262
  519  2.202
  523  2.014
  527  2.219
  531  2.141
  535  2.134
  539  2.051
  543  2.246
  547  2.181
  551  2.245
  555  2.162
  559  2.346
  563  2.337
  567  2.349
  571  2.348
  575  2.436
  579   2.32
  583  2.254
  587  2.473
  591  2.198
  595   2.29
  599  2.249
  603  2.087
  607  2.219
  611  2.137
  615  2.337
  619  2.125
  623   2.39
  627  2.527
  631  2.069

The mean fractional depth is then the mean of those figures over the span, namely -0.024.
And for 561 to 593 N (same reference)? -0.086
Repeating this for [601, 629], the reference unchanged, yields -0.049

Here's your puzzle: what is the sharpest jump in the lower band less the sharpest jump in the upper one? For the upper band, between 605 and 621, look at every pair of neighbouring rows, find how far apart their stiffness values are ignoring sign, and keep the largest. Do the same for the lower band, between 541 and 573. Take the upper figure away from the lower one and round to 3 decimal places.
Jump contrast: -0.028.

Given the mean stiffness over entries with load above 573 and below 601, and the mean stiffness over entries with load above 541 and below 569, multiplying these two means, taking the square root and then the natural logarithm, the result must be 0.83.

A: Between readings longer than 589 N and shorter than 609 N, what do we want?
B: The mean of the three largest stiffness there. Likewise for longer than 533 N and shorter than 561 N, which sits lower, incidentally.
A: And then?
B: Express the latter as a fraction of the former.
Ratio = 1.012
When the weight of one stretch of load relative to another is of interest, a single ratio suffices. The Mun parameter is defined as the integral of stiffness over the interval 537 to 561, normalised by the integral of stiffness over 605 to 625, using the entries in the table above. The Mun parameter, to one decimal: 1.2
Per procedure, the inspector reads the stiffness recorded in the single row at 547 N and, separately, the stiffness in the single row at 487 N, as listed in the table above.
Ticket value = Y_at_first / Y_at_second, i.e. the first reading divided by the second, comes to 1.05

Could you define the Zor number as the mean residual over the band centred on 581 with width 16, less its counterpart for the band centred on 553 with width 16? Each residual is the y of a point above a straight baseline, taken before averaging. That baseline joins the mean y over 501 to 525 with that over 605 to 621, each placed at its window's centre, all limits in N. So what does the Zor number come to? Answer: 0.15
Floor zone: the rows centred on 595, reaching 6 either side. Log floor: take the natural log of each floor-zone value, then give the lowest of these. 0.79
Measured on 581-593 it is 0.79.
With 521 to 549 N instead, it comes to 0.70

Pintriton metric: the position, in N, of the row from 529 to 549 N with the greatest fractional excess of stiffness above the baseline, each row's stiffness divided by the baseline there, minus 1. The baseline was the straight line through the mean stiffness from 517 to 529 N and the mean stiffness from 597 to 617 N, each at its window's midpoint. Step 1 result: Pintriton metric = 543 N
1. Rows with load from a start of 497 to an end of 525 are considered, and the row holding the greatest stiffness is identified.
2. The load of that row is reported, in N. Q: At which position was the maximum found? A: 503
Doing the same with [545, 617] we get 587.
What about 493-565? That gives 503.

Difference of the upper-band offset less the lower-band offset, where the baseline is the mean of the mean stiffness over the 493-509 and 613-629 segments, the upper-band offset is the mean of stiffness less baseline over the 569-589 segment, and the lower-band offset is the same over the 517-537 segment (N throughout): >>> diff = 0.22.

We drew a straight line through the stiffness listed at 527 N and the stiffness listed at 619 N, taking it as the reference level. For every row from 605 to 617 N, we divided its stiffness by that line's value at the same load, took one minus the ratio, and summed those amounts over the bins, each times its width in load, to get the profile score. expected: -0.55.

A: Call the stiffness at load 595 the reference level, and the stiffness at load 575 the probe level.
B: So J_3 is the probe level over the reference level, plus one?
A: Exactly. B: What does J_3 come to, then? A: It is 2.06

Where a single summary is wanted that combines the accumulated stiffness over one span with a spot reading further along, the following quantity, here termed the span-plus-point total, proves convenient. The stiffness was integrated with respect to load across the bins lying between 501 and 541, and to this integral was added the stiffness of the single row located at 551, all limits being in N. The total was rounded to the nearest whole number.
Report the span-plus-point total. 90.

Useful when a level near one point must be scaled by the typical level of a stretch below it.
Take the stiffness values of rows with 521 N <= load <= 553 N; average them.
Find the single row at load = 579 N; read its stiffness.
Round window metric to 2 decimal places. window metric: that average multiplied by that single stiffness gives 5.00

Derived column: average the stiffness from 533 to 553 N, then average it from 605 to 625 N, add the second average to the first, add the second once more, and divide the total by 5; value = 1.331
